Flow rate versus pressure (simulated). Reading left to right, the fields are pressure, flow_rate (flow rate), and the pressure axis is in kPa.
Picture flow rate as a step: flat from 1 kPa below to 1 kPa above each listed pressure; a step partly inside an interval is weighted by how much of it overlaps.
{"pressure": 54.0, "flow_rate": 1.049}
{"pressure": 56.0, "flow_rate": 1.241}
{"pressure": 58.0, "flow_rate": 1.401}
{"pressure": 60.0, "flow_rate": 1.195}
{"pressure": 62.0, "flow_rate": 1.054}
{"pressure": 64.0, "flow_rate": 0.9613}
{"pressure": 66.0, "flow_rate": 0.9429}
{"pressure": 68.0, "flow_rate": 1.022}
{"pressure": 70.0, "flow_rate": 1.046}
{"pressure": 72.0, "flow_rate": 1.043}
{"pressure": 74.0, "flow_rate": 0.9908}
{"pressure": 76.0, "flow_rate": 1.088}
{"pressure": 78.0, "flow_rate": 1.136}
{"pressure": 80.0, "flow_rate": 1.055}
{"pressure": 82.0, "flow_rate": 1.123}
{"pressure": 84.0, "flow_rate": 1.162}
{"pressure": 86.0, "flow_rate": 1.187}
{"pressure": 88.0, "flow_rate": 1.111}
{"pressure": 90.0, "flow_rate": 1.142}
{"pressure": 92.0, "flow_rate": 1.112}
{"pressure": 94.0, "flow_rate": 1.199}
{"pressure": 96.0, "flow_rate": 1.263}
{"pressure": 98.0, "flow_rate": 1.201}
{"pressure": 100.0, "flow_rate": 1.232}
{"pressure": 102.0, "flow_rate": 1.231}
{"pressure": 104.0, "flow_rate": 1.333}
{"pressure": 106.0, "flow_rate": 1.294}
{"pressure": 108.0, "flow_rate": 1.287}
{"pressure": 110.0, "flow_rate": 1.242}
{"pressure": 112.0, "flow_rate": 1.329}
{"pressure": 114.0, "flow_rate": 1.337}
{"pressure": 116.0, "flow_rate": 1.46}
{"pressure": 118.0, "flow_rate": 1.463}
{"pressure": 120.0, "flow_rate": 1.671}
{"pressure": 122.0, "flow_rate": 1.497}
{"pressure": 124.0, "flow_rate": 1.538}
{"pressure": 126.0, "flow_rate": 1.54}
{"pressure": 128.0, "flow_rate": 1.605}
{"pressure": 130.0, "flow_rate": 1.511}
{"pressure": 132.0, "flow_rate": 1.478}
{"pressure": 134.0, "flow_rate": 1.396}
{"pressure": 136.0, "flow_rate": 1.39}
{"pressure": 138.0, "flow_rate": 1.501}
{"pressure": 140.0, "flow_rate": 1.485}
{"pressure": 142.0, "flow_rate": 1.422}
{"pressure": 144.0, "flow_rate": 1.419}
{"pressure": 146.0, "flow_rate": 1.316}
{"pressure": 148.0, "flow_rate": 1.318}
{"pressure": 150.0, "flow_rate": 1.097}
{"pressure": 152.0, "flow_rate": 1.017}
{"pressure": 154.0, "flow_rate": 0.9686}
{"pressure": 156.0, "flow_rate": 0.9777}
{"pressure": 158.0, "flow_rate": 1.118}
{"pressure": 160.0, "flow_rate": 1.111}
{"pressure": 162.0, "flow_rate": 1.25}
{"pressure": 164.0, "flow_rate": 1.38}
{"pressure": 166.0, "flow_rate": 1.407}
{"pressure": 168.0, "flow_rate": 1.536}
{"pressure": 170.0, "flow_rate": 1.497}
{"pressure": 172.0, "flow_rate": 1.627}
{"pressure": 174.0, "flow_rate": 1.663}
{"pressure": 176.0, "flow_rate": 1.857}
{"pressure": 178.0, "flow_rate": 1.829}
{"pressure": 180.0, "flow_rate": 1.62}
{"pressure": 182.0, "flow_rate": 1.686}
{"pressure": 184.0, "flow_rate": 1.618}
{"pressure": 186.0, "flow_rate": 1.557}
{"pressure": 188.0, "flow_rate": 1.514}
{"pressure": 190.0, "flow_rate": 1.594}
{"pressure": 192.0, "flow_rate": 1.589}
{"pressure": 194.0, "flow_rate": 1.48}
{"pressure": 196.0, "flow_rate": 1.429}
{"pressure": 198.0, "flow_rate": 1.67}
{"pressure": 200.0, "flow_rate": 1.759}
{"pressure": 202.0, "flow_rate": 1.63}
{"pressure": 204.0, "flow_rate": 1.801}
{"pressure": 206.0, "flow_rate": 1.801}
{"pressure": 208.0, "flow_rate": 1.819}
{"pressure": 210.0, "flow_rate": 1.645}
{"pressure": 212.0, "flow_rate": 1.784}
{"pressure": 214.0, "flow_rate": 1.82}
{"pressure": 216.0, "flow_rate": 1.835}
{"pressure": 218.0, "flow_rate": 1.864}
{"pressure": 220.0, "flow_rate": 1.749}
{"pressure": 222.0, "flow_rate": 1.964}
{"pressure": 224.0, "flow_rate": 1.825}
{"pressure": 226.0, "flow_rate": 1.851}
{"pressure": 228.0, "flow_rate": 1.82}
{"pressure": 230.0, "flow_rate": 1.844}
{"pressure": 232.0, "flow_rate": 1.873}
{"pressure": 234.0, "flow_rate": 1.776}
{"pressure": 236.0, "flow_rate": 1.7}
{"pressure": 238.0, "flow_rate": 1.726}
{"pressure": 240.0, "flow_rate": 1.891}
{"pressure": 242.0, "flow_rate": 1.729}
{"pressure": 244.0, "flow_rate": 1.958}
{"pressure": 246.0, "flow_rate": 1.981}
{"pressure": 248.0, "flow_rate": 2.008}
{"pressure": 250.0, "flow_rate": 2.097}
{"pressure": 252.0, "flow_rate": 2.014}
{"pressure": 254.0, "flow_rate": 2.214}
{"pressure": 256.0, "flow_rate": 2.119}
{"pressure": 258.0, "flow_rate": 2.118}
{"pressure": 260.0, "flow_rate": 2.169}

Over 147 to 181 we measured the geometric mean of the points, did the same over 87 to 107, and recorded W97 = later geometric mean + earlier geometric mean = 2.5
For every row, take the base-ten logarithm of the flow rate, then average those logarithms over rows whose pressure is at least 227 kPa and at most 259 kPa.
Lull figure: 0.28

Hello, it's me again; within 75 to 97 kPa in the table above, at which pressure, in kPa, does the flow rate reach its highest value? 96.0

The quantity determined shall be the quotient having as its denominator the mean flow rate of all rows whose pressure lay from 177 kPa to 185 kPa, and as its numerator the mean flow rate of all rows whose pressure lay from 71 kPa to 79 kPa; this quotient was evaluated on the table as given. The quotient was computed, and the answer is 0.63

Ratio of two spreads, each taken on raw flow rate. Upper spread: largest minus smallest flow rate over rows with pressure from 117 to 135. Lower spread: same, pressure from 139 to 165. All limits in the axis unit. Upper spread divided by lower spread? 0.5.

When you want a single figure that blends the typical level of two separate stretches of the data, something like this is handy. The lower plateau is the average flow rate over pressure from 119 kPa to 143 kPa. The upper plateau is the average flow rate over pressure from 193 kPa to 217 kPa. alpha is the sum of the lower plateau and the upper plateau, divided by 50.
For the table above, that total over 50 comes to 0.0642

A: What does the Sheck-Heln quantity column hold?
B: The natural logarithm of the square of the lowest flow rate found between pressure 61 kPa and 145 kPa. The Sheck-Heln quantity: -0.1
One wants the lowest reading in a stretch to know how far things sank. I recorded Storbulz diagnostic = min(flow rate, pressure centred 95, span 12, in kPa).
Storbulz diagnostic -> 1.112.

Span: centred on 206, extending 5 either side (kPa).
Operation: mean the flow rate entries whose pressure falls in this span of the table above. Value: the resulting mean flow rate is 1.7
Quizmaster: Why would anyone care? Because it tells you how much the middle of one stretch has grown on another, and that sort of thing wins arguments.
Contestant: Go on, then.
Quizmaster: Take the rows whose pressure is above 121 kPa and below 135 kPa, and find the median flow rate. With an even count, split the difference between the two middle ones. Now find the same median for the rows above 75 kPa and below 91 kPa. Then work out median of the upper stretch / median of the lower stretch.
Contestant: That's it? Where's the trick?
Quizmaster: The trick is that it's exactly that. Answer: 1.34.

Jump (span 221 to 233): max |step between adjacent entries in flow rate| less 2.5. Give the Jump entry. -2.36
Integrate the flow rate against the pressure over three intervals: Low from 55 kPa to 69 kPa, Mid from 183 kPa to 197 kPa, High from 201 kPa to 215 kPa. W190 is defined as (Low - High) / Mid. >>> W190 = -0.42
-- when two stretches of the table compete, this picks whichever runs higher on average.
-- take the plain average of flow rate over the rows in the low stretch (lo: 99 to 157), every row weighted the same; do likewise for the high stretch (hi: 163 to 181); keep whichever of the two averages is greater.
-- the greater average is 1.60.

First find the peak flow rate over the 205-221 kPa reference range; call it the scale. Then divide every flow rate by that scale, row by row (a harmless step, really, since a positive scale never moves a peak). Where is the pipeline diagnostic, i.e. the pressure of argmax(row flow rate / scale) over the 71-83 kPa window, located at 78.0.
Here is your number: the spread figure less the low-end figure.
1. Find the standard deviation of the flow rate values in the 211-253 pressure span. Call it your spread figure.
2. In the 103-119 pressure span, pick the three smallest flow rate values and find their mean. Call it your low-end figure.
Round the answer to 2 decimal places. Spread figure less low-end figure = -1.17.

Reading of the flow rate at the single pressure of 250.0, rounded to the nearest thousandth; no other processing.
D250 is 2.097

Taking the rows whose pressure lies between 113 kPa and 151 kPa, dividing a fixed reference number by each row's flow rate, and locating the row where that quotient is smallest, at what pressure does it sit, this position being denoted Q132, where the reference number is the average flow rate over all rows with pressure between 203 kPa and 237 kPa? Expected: 120.0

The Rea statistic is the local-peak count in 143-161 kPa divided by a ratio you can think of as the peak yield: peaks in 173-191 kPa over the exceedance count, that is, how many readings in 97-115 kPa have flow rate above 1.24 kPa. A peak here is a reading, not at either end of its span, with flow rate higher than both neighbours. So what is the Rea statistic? 6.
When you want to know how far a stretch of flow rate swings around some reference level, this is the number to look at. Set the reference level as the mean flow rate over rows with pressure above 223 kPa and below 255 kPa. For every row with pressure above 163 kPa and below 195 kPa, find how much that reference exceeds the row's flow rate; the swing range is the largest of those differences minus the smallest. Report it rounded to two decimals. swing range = 0.48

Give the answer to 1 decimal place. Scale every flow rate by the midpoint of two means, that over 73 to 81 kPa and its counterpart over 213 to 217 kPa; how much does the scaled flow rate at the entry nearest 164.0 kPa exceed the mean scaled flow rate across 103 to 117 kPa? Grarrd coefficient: 0.0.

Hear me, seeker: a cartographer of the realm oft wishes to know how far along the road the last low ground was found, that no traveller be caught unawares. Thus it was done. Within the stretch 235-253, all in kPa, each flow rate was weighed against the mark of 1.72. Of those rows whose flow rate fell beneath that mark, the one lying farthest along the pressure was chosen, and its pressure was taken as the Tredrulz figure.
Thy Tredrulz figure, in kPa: 236.0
